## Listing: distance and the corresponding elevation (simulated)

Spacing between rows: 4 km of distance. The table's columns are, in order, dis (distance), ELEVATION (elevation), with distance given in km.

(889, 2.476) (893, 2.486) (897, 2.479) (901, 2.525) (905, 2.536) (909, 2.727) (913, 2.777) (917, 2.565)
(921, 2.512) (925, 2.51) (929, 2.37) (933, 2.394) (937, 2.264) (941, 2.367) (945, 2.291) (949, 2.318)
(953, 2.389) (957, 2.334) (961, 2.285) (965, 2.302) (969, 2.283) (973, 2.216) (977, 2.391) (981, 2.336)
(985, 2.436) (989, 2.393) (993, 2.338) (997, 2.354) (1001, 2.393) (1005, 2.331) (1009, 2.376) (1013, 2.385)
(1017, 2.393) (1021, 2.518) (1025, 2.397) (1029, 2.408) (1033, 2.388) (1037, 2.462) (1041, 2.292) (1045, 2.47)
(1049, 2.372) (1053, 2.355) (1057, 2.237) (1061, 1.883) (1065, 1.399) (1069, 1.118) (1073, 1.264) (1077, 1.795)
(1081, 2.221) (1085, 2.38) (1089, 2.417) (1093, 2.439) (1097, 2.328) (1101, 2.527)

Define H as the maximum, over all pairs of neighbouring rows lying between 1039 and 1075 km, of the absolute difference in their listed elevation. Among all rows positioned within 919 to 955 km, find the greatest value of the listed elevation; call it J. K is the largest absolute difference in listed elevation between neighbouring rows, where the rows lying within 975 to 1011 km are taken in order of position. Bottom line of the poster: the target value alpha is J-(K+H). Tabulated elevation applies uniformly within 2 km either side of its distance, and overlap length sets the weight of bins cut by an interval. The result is 1.93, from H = 0.484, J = 2.512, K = 0.100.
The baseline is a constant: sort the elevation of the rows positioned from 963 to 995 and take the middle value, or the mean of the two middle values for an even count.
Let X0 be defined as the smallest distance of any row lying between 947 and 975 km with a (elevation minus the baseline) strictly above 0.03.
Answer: 953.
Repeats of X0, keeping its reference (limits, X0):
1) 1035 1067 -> 1037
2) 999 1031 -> 1001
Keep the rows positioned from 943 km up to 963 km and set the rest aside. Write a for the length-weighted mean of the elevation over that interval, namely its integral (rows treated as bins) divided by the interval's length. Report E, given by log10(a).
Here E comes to 0.366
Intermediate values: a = 2.32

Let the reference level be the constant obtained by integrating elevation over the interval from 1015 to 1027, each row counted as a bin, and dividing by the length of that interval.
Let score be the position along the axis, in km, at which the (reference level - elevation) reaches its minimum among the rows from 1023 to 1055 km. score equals 1045 km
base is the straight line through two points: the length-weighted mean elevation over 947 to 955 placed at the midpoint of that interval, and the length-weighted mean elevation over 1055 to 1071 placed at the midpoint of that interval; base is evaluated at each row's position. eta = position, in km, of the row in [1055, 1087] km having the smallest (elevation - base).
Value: 1069 km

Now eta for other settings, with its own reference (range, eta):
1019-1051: 1041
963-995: 973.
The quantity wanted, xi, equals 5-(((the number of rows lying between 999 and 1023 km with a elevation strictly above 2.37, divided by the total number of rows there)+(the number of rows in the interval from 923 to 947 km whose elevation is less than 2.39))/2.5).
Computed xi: 3.1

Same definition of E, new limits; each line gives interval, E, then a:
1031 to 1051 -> 0.380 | 2.40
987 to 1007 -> 0.373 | 2.36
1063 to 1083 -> 0.193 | 1.56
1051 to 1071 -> 0.255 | 1.80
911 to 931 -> 0.406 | 2.55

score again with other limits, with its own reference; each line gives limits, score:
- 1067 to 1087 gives 1085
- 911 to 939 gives 913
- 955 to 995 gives 985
